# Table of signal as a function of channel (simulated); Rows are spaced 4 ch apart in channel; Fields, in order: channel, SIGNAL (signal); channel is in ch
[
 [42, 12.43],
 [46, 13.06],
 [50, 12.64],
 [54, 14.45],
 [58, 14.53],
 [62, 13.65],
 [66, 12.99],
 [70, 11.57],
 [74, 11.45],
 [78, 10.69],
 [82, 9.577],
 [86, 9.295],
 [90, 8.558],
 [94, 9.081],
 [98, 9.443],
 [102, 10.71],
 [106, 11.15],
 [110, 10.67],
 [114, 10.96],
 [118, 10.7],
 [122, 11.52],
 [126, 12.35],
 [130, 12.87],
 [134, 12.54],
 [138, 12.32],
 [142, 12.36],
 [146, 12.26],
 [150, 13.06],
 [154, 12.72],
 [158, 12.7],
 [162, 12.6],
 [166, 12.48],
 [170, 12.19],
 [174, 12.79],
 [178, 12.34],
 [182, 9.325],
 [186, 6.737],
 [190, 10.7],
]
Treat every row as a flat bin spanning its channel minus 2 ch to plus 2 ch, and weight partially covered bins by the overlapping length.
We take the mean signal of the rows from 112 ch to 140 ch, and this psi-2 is 11.9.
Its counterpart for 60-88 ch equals 11.3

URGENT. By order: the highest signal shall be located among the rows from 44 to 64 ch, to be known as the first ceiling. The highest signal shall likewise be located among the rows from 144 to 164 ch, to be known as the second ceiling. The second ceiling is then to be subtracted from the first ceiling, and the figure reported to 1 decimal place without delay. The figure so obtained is 1.5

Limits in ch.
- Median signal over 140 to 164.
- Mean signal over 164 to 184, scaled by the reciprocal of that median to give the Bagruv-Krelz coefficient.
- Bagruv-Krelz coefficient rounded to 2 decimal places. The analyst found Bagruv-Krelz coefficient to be 0.93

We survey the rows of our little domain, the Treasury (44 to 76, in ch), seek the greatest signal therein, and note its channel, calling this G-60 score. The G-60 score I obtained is 58 ch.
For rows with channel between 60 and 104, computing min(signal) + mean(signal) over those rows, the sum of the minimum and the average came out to 19.2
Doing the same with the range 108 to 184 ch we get 21.4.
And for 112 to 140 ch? 22.6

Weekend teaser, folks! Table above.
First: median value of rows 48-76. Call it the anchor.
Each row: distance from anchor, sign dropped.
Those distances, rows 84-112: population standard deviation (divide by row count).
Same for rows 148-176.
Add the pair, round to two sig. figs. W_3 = 1.1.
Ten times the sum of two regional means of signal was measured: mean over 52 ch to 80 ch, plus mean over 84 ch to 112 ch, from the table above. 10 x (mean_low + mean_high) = 226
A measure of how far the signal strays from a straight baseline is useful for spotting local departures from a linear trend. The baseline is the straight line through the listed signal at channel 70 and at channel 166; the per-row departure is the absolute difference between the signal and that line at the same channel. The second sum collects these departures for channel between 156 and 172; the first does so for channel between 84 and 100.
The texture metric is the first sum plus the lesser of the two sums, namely 12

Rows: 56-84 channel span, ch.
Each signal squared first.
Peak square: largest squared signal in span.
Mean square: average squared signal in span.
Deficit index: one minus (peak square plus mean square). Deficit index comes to -358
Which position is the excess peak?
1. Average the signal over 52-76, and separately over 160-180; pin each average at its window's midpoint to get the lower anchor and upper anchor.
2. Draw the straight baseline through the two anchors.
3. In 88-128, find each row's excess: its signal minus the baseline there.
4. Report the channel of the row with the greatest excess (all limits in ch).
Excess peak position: 126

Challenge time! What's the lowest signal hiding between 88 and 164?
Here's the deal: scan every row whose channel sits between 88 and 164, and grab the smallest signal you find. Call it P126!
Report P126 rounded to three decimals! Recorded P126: 8.558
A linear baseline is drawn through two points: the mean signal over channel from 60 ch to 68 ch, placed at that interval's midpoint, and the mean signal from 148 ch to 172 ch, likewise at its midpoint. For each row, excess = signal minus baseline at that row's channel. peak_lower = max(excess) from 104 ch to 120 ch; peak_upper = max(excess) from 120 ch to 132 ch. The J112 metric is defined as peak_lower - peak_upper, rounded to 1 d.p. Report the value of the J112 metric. -1.9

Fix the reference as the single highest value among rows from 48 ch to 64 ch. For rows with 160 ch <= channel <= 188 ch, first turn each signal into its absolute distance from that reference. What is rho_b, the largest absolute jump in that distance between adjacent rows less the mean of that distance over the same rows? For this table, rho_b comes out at -0.3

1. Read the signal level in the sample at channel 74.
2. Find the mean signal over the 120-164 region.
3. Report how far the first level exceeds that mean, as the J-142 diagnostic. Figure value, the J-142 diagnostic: -1.0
